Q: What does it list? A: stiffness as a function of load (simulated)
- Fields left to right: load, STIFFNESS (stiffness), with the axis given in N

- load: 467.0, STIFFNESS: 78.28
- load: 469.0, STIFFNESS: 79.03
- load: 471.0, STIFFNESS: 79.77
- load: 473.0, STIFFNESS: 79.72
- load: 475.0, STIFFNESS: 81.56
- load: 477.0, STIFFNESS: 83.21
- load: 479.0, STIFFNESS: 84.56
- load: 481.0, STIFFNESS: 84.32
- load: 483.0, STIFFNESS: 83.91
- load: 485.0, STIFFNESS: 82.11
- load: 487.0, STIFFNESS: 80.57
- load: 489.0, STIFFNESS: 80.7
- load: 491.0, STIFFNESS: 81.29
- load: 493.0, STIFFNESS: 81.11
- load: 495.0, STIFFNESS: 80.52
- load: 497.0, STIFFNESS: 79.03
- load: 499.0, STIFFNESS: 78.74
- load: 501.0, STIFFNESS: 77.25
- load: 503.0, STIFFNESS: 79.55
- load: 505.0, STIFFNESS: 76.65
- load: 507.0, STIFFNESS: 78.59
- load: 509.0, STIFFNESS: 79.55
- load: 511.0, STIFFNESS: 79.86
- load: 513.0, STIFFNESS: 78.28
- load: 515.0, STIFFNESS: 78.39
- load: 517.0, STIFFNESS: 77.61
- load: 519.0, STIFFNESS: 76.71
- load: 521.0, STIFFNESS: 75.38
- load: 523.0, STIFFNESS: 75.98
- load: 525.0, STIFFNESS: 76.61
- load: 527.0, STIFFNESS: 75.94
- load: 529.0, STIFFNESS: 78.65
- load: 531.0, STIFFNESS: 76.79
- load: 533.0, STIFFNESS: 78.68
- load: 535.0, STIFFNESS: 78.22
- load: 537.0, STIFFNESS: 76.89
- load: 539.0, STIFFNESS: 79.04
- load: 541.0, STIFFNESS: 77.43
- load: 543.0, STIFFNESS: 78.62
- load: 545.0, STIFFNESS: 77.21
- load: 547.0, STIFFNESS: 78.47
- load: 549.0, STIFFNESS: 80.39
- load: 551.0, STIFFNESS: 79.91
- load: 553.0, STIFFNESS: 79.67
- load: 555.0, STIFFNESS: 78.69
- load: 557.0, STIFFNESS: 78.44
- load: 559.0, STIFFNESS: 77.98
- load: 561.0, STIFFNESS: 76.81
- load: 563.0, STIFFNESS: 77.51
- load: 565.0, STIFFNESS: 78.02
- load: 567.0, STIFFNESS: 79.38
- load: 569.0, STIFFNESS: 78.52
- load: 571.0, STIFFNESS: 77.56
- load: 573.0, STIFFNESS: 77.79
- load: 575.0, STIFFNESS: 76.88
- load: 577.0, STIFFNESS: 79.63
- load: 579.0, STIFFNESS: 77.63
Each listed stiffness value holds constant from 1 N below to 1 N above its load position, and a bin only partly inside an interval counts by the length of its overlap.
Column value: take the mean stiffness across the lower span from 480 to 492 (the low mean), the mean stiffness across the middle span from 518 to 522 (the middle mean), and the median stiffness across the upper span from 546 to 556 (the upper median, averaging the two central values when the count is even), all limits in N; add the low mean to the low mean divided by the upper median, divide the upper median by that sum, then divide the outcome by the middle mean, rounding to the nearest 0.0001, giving 0.0126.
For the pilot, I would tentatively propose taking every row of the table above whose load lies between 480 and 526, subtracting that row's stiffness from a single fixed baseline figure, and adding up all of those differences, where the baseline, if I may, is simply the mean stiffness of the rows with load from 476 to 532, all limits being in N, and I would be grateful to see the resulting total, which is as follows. 2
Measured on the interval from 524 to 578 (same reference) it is 33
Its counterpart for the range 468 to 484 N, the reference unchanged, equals -21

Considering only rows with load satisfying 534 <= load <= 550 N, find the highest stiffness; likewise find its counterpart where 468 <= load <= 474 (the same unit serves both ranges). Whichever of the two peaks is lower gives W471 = 79.8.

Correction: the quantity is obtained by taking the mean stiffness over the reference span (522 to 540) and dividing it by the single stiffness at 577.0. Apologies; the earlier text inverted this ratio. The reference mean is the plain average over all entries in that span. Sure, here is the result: 0.97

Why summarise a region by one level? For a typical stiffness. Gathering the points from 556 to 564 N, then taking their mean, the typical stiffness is 77.7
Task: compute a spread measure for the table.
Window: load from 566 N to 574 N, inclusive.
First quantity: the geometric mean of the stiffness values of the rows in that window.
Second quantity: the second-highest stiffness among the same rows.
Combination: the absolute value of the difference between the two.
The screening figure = 0.21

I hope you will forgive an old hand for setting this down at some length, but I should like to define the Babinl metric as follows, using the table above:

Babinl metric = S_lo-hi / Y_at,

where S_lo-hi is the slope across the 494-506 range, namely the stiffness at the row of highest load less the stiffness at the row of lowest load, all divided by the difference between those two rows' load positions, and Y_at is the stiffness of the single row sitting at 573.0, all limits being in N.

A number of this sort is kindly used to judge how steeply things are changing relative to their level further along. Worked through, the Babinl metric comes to -0.0050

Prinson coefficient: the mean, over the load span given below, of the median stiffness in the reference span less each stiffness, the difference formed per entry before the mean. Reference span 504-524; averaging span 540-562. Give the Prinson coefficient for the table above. -0.57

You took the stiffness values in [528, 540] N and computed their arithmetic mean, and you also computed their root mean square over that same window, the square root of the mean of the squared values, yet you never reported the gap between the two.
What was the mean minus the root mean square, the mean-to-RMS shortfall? -0.0050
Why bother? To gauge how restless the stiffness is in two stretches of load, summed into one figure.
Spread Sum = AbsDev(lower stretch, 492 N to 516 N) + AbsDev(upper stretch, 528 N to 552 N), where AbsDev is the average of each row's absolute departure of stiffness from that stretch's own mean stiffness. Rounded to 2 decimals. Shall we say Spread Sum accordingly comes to 1.85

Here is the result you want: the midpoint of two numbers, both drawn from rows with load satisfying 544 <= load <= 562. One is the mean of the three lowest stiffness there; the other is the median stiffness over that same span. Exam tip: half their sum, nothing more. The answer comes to 77.9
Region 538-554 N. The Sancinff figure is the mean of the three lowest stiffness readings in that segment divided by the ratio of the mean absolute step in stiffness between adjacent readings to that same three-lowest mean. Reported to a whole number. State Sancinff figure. 5211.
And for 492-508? 3822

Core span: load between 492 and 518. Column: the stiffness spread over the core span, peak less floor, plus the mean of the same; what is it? 83.3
